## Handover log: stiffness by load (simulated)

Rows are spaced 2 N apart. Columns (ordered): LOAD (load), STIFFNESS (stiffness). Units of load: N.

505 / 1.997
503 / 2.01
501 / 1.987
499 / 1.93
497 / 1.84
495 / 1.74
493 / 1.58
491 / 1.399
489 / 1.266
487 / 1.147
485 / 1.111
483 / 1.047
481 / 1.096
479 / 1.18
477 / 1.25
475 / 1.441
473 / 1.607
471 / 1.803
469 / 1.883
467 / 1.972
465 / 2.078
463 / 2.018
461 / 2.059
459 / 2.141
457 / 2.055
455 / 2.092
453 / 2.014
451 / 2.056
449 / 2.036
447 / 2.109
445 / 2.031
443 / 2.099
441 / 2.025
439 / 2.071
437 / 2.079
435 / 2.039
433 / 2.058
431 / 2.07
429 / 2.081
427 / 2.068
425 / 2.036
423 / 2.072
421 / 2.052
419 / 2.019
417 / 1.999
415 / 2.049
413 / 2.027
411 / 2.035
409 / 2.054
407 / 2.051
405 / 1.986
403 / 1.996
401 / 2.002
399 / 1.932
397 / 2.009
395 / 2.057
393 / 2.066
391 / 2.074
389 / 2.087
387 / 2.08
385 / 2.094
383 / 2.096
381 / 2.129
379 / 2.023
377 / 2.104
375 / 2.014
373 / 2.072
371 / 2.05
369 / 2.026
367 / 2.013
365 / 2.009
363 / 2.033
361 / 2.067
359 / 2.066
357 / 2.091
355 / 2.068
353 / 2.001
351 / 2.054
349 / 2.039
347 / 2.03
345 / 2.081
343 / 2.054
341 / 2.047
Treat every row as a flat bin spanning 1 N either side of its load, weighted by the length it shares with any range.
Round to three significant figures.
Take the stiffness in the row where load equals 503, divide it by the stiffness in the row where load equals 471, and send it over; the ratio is 1.11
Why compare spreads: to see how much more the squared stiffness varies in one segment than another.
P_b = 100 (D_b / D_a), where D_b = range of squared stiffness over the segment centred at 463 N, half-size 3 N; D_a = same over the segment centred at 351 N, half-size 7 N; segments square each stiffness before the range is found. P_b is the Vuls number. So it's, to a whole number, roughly 67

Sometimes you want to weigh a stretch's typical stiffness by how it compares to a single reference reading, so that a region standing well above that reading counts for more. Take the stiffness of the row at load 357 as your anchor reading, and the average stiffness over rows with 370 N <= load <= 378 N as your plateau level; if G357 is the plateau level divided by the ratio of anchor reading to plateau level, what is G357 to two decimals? 2.03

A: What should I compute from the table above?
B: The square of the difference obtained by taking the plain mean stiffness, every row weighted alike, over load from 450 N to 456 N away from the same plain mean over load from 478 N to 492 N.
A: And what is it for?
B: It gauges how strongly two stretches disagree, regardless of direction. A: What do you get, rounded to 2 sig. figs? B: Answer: 0.77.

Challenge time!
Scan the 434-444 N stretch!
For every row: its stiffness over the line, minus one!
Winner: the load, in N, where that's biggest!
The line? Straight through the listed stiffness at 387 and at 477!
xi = 443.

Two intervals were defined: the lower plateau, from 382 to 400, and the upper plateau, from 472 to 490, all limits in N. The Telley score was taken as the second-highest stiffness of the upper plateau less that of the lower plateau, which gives -0.65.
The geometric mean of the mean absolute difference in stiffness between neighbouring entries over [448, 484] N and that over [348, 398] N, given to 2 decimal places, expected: 0.05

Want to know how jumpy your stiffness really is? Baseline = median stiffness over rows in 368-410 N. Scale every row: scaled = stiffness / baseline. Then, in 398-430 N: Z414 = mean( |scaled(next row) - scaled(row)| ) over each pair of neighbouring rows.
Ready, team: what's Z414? 0.013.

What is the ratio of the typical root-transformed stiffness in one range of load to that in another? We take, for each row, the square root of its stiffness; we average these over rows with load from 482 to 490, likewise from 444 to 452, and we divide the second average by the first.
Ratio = 1.34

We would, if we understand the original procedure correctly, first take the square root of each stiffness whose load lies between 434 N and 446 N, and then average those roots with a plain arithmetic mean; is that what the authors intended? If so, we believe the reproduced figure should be 1.434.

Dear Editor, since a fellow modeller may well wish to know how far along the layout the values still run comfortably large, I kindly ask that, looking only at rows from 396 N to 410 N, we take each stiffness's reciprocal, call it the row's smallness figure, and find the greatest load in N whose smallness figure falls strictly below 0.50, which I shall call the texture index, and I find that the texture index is 409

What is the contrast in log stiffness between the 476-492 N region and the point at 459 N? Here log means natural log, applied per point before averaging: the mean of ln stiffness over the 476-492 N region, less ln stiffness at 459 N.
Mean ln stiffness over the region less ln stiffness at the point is -0.59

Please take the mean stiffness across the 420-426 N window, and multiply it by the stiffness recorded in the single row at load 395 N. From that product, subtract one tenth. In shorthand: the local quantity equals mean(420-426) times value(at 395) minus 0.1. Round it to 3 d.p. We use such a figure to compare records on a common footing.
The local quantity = 4.124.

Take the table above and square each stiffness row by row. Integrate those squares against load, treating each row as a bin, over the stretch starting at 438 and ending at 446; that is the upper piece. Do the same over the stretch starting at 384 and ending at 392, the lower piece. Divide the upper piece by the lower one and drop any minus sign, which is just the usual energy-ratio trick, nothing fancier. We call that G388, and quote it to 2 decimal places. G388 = 0.97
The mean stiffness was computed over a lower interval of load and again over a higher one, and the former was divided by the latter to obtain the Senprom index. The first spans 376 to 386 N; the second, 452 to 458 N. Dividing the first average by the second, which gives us 1.02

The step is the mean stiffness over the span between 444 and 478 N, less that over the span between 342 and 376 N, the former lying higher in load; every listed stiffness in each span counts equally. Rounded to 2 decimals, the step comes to -0.12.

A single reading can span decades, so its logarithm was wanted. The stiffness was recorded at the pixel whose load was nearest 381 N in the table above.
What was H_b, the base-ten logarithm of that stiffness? 0.328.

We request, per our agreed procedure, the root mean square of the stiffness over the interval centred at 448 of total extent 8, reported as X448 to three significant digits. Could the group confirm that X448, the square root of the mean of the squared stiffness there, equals 2.06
